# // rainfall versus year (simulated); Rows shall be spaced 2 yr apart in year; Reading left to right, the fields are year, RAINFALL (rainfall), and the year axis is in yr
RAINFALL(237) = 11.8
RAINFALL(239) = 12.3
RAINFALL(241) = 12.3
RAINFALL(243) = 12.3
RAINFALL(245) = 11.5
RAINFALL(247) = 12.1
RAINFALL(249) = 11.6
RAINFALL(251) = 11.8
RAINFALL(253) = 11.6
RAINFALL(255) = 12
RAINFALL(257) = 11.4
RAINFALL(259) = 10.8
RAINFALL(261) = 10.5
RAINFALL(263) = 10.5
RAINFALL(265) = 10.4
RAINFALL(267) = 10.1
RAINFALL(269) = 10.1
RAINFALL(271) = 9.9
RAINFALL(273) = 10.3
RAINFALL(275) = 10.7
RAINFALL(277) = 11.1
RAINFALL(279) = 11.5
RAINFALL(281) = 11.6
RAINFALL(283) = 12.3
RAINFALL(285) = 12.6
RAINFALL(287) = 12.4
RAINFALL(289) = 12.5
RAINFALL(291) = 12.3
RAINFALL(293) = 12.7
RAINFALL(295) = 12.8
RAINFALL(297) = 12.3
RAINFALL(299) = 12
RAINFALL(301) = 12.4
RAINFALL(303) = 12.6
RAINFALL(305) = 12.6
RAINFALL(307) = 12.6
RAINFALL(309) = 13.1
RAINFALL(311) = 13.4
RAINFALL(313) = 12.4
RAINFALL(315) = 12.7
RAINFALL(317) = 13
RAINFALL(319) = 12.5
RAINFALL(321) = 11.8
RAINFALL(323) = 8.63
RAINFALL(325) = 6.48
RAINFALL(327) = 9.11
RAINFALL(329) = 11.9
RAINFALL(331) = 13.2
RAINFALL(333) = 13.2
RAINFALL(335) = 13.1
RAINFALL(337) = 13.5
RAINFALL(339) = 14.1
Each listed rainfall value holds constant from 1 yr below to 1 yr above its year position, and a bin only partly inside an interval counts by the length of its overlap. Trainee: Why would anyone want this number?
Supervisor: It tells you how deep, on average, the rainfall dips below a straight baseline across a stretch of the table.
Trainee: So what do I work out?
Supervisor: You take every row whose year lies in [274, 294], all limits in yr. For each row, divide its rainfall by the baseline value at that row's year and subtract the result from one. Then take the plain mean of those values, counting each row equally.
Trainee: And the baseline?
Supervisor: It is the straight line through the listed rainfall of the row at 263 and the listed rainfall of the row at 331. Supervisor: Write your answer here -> -0.06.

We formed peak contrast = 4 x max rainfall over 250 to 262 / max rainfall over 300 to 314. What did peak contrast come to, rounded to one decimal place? 3.6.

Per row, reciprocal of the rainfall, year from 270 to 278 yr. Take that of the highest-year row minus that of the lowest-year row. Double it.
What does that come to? -0.022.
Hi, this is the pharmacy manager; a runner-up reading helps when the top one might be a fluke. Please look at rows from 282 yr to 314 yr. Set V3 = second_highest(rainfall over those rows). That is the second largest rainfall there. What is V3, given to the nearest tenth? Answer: 13.1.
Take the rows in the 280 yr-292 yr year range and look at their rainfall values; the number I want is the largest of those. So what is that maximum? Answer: 12.6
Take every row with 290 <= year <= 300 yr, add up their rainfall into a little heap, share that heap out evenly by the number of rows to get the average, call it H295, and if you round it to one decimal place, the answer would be 12.4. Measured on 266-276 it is 10.2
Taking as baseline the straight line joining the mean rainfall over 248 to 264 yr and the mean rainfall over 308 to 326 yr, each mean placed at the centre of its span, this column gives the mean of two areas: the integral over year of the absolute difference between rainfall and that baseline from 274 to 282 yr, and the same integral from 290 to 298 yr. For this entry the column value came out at 5.6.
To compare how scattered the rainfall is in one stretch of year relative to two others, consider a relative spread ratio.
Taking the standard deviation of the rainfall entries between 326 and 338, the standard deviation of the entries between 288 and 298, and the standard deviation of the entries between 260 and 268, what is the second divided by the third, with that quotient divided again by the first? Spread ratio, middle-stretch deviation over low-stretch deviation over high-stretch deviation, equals 1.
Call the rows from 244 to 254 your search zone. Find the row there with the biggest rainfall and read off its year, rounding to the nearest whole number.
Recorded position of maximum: 247 yr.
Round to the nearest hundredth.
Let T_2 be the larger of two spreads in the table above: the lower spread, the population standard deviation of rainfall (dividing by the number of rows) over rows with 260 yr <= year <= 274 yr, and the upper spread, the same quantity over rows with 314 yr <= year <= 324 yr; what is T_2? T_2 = 1.60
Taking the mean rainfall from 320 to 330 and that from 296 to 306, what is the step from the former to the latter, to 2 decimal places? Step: 2.80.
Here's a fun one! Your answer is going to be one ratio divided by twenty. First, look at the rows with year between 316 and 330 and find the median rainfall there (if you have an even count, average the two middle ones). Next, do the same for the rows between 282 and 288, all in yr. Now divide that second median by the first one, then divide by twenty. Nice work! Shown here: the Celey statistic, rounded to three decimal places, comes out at 0.053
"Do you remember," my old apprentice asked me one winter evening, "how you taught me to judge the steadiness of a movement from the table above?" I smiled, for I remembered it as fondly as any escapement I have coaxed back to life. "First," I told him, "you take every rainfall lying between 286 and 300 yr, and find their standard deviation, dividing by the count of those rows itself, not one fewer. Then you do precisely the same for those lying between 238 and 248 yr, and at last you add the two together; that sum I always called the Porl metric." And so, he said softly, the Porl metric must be 0.56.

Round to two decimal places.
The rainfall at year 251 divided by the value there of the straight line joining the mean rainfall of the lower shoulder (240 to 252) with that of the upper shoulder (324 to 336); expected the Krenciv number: 0.99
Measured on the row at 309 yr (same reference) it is 1.15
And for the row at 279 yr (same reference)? 0.99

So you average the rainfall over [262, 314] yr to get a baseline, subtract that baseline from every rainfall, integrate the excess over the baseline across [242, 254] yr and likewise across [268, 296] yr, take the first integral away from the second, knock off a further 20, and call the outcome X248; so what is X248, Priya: -25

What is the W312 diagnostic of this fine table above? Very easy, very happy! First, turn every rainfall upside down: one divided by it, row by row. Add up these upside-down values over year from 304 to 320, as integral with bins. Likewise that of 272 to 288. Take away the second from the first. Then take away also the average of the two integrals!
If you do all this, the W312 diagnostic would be -1.46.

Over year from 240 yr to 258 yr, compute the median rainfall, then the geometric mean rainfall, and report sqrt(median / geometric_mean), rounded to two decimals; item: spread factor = 1.00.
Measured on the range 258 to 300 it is 1.01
